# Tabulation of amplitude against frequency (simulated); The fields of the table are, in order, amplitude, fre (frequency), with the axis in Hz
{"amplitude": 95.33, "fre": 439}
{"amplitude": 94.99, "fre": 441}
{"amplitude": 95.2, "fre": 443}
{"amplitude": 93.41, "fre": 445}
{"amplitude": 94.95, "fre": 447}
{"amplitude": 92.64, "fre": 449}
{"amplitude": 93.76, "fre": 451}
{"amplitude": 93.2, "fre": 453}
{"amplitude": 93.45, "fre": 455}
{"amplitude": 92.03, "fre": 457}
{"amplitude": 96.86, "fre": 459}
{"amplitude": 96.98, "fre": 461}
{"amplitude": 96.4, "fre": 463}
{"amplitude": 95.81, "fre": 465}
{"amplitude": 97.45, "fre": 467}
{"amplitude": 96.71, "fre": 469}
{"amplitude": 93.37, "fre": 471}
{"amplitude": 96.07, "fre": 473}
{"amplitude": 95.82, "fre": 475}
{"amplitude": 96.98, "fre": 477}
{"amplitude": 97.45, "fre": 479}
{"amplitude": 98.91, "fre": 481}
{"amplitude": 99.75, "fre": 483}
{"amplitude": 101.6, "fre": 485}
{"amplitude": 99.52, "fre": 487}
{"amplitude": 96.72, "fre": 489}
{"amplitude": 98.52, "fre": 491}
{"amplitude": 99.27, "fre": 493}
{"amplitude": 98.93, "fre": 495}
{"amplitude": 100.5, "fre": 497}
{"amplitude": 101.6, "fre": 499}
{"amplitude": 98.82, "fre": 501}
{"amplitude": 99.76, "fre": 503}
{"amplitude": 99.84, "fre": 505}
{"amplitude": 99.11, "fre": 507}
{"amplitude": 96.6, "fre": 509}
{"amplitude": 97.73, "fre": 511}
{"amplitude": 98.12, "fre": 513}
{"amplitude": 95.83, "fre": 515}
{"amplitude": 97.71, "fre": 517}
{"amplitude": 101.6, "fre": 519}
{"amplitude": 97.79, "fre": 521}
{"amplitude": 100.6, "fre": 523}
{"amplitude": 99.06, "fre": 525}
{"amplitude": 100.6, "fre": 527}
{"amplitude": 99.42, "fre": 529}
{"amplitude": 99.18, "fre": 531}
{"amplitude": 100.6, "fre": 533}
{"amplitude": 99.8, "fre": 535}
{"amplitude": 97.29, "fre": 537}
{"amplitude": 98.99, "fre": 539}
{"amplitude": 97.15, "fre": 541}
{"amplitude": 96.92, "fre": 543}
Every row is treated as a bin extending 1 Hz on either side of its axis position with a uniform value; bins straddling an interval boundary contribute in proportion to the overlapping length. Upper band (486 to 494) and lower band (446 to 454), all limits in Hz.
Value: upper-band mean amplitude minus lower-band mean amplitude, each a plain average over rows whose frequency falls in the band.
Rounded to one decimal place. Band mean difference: 4.9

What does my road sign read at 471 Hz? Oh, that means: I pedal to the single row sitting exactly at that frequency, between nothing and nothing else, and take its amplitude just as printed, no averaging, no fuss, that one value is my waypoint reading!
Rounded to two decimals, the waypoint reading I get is 93.37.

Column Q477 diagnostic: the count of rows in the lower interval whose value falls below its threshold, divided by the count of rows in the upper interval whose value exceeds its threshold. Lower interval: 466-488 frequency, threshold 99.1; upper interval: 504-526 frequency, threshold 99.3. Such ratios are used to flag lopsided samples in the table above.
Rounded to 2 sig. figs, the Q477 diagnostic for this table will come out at 2.7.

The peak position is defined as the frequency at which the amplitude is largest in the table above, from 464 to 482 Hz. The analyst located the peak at 481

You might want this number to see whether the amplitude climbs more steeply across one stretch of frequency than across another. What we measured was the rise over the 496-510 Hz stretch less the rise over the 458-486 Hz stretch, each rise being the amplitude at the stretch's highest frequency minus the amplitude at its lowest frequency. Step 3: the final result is -8.6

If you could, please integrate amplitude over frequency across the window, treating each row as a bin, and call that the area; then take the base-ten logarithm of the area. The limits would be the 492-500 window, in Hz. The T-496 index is 2.90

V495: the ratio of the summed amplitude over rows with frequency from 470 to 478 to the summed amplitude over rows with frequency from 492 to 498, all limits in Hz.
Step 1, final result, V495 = 1.28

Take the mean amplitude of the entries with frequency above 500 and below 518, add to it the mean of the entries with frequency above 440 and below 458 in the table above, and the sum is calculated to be 192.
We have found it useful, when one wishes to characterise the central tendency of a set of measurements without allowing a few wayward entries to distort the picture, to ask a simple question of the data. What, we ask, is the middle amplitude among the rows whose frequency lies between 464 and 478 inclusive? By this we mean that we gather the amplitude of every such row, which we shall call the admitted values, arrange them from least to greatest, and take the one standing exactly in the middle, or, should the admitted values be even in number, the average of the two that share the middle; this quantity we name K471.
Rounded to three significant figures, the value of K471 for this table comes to 96.1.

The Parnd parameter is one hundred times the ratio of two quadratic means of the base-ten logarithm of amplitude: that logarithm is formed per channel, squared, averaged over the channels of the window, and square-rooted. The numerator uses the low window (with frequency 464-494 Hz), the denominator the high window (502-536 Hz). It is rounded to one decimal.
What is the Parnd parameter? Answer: 99.7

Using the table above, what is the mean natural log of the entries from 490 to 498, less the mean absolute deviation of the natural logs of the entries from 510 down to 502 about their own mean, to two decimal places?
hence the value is 4.59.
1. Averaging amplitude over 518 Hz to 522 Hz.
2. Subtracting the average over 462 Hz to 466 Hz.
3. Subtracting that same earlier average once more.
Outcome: -92.5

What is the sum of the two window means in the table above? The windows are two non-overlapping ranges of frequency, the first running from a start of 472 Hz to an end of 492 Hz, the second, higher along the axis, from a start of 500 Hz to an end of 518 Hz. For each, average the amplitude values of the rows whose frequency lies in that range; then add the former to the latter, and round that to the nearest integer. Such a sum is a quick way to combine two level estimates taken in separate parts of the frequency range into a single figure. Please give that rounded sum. 196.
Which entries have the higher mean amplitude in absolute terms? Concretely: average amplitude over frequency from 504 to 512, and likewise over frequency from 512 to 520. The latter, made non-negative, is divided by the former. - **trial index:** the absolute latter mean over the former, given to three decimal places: 1.000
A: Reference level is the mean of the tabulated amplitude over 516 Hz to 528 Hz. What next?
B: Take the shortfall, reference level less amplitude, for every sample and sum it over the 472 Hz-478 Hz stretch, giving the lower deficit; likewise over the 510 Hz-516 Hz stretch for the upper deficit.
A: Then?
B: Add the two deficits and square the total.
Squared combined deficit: 283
